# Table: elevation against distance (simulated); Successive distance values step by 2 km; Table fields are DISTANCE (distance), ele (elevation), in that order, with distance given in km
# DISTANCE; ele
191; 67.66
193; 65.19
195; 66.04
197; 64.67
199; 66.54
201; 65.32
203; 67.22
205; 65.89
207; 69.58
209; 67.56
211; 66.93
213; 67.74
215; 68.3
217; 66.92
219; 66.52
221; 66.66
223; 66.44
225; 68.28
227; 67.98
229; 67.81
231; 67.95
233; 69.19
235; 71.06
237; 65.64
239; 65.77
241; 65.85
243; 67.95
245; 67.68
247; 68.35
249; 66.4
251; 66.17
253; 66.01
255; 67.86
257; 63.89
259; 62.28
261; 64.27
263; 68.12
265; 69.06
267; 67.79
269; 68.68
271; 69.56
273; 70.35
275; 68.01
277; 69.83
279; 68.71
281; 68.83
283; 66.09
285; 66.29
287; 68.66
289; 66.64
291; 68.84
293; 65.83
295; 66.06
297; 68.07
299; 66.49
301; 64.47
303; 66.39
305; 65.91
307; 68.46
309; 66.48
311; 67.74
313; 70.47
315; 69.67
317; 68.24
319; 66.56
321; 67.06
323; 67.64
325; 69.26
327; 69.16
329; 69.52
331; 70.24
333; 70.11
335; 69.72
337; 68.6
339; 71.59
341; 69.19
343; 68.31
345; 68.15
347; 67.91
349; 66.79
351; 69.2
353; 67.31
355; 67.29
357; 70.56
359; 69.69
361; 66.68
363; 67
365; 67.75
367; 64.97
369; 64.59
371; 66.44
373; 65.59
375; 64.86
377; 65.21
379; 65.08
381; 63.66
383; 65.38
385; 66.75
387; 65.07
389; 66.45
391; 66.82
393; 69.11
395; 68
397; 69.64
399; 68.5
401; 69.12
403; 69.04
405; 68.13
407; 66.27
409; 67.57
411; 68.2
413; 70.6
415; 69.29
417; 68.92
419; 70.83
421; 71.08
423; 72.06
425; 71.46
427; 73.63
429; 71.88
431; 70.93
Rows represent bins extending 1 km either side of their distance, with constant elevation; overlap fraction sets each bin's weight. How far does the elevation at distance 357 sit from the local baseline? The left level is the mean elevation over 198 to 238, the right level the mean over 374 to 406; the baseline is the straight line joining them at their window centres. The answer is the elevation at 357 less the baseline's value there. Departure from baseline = 3.5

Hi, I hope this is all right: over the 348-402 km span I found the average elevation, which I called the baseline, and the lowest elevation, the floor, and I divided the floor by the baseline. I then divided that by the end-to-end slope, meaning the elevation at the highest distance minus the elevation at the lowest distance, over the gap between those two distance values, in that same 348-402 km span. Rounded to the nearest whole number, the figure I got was 21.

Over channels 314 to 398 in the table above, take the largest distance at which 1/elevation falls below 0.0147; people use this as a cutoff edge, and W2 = 397 km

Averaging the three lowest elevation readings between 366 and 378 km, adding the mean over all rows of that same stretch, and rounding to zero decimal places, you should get 130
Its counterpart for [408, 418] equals 137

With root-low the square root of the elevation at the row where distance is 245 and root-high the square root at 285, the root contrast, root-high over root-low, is 0.99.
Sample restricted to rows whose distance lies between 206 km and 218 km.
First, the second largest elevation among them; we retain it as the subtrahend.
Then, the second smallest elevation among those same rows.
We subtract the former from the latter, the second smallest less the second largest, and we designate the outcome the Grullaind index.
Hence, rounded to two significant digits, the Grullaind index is -1.4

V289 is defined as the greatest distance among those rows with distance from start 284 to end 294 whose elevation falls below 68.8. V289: 293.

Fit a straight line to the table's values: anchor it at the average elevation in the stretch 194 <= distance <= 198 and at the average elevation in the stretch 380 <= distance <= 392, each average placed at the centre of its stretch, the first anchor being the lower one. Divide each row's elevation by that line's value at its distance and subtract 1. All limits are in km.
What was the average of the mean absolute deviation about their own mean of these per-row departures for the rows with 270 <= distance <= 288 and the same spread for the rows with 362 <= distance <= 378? 0.016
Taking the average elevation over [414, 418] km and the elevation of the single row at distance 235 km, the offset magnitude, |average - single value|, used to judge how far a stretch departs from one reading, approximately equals 2.0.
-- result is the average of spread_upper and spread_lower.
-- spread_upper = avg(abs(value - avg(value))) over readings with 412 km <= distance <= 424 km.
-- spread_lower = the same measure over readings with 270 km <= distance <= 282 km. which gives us 0.80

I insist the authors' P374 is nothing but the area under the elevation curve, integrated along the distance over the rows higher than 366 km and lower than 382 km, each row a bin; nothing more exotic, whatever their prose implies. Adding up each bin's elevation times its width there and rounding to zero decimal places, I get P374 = 1041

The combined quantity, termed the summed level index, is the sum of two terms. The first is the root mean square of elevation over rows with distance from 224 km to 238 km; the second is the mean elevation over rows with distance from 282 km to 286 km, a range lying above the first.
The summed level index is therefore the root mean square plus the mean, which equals 134.5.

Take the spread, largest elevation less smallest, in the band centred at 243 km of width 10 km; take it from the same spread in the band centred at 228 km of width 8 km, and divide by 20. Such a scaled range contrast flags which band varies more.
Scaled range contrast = -0.11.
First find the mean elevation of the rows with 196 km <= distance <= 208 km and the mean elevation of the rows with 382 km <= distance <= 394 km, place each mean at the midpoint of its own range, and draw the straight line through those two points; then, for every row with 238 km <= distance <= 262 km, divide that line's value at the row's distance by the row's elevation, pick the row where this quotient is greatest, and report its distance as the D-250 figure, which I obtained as 259 km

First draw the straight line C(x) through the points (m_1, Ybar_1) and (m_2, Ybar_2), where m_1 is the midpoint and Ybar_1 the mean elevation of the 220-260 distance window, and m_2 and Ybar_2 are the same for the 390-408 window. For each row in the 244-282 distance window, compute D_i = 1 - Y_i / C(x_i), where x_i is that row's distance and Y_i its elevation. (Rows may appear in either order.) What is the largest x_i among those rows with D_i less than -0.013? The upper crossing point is 281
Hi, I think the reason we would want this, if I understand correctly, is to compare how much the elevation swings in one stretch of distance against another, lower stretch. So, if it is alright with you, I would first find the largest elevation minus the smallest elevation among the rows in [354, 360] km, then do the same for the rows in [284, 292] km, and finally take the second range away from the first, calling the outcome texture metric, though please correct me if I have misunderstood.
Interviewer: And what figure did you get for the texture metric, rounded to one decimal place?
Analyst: 0.7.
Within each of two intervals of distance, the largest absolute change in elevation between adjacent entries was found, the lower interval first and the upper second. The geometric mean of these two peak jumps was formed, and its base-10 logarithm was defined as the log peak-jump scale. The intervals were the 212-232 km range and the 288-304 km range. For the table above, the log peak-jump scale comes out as 0.37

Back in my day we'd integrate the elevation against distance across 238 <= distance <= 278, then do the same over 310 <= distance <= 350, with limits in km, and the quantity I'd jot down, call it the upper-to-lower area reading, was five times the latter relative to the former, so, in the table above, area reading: 5.12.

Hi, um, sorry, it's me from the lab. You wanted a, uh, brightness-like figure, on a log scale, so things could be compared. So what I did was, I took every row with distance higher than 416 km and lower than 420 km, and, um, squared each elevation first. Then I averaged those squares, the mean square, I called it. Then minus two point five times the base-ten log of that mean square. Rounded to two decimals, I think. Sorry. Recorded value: -9.22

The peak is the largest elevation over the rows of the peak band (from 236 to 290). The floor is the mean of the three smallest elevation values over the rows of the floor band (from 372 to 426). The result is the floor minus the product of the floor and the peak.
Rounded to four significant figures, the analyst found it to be -4475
